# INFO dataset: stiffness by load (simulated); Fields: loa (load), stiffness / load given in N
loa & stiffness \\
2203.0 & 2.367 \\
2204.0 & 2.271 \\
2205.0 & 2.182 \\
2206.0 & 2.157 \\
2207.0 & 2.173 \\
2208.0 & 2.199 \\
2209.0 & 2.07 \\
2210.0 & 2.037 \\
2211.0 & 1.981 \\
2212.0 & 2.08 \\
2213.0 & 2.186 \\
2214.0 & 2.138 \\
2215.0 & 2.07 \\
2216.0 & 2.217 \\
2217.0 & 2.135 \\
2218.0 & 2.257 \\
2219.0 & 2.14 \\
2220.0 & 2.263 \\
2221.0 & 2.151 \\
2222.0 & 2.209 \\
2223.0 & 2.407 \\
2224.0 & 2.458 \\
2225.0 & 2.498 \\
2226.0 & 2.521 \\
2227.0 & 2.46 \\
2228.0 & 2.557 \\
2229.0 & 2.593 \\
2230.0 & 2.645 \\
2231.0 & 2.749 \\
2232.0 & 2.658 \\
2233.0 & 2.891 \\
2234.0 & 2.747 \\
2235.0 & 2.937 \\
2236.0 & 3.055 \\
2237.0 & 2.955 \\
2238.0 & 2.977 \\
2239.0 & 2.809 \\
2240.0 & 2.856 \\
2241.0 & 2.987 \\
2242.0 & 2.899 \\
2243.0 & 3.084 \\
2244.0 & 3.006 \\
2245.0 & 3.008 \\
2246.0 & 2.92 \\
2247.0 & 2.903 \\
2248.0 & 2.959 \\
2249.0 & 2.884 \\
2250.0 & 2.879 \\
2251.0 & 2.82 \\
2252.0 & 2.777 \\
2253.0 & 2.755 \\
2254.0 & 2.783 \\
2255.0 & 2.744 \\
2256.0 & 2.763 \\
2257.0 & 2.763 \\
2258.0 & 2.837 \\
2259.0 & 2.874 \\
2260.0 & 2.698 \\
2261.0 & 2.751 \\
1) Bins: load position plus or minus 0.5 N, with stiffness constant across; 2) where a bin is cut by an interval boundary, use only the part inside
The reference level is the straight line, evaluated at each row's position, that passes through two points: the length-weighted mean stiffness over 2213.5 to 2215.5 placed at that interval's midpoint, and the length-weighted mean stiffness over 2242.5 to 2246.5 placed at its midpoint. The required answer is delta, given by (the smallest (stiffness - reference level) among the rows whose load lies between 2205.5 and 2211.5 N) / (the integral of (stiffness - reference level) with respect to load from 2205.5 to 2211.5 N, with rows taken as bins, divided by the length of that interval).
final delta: -0.1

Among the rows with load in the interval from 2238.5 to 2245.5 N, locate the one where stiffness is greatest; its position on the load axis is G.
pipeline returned 2243.0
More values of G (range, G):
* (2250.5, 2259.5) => 2259.0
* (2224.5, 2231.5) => 2231.0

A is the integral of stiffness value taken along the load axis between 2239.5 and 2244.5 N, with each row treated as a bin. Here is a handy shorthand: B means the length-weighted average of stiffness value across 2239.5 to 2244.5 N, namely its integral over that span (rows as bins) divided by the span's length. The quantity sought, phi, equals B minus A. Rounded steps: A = 14.8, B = 2.97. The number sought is -11.9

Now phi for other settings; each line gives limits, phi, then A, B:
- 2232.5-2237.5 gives -11.7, 14.6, 2.92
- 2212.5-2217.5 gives -8.6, 10.7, 2.15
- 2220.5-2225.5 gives -9.4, 11.7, 2.34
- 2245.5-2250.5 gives -11.6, 14.5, 2.91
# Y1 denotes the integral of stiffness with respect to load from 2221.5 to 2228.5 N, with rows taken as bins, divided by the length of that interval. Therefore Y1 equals 2.4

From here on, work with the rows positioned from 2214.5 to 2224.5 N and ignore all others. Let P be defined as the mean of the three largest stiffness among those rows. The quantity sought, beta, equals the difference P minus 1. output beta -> 1.4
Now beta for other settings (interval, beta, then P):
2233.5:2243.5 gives 2.0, 3.0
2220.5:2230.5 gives 1.6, 2.6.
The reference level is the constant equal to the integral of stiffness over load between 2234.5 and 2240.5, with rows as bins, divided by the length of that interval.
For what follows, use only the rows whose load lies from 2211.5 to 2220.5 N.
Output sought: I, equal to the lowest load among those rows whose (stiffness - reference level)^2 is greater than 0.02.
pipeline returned 2212.0 N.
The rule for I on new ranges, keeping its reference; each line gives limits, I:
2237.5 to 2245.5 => 2243.0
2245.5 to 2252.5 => 2252.0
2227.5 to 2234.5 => 2228.0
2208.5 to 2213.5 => 2209.0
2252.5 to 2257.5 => 2253.0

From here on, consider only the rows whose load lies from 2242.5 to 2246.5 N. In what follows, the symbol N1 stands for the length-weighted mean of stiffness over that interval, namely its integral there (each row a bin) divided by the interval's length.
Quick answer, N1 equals 3.0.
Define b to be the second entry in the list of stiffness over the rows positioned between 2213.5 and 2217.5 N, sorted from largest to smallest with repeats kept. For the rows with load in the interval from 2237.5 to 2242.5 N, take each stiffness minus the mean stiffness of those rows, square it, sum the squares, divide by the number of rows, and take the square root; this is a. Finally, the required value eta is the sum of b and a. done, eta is 2.2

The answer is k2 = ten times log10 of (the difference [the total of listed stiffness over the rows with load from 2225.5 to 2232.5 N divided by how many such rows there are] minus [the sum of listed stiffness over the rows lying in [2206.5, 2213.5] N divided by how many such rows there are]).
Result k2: -3.1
